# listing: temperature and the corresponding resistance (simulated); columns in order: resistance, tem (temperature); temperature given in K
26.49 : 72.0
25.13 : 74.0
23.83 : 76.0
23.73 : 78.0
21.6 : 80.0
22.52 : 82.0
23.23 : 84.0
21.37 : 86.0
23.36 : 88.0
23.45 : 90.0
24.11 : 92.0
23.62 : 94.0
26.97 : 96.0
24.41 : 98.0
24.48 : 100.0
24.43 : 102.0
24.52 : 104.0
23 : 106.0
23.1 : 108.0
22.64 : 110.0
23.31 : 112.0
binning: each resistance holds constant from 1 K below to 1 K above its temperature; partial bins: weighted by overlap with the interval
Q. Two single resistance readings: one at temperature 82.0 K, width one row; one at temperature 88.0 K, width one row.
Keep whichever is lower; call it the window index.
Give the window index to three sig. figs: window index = 22.5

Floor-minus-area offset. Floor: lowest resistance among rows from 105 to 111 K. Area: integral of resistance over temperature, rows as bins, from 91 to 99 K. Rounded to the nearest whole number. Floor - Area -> -176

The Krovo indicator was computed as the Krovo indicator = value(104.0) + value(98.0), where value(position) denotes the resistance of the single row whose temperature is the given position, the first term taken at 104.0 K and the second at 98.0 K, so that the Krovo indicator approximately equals 48.9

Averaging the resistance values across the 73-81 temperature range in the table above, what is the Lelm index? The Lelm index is 23.6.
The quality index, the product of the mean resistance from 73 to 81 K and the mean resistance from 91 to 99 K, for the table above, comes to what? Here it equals 584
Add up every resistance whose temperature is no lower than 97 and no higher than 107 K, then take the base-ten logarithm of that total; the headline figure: 2.08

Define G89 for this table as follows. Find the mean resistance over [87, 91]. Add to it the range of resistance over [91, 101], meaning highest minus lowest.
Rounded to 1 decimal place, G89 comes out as 26.8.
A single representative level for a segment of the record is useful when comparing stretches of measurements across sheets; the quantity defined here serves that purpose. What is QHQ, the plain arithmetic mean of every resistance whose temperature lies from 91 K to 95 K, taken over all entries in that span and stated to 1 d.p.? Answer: 23.9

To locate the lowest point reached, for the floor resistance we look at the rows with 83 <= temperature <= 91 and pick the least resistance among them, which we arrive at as 21.37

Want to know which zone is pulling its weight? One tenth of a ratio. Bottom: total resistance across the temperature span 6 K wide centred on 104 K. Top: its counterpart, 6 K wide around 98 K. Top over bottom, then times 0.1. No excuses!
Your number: 0.105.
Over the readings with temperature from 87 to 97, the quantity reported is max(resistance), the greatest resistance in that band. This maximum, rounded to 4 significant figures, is 26.97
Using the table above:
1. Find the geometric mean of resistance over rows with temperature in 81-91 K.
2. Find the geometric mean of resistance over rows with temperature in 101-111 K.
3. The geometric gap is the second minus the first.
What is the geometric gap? 0.75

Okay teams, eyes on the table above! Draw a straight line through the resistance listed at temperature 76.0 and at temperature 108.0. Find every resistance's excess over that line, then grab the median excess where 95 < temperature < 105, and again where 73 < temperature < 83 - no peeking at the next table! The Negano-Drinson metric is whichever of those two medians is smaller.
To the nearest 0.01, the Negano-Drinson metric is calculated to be -0.05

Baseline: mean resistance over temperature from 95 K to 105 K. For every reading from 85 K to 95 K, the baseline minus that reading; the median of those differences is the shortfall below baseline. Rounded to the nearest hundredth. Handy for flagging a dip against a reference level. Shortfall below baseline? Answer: 1.51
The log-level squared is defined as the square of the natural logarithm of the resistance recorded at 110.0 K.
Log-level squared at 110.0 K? 9.7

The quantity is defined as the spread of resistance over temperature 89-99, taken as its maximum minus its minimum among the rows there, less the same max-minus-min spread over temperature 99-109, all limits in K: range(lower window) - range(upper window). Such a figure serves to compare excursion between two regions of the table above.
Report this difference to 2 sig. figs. 2.0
